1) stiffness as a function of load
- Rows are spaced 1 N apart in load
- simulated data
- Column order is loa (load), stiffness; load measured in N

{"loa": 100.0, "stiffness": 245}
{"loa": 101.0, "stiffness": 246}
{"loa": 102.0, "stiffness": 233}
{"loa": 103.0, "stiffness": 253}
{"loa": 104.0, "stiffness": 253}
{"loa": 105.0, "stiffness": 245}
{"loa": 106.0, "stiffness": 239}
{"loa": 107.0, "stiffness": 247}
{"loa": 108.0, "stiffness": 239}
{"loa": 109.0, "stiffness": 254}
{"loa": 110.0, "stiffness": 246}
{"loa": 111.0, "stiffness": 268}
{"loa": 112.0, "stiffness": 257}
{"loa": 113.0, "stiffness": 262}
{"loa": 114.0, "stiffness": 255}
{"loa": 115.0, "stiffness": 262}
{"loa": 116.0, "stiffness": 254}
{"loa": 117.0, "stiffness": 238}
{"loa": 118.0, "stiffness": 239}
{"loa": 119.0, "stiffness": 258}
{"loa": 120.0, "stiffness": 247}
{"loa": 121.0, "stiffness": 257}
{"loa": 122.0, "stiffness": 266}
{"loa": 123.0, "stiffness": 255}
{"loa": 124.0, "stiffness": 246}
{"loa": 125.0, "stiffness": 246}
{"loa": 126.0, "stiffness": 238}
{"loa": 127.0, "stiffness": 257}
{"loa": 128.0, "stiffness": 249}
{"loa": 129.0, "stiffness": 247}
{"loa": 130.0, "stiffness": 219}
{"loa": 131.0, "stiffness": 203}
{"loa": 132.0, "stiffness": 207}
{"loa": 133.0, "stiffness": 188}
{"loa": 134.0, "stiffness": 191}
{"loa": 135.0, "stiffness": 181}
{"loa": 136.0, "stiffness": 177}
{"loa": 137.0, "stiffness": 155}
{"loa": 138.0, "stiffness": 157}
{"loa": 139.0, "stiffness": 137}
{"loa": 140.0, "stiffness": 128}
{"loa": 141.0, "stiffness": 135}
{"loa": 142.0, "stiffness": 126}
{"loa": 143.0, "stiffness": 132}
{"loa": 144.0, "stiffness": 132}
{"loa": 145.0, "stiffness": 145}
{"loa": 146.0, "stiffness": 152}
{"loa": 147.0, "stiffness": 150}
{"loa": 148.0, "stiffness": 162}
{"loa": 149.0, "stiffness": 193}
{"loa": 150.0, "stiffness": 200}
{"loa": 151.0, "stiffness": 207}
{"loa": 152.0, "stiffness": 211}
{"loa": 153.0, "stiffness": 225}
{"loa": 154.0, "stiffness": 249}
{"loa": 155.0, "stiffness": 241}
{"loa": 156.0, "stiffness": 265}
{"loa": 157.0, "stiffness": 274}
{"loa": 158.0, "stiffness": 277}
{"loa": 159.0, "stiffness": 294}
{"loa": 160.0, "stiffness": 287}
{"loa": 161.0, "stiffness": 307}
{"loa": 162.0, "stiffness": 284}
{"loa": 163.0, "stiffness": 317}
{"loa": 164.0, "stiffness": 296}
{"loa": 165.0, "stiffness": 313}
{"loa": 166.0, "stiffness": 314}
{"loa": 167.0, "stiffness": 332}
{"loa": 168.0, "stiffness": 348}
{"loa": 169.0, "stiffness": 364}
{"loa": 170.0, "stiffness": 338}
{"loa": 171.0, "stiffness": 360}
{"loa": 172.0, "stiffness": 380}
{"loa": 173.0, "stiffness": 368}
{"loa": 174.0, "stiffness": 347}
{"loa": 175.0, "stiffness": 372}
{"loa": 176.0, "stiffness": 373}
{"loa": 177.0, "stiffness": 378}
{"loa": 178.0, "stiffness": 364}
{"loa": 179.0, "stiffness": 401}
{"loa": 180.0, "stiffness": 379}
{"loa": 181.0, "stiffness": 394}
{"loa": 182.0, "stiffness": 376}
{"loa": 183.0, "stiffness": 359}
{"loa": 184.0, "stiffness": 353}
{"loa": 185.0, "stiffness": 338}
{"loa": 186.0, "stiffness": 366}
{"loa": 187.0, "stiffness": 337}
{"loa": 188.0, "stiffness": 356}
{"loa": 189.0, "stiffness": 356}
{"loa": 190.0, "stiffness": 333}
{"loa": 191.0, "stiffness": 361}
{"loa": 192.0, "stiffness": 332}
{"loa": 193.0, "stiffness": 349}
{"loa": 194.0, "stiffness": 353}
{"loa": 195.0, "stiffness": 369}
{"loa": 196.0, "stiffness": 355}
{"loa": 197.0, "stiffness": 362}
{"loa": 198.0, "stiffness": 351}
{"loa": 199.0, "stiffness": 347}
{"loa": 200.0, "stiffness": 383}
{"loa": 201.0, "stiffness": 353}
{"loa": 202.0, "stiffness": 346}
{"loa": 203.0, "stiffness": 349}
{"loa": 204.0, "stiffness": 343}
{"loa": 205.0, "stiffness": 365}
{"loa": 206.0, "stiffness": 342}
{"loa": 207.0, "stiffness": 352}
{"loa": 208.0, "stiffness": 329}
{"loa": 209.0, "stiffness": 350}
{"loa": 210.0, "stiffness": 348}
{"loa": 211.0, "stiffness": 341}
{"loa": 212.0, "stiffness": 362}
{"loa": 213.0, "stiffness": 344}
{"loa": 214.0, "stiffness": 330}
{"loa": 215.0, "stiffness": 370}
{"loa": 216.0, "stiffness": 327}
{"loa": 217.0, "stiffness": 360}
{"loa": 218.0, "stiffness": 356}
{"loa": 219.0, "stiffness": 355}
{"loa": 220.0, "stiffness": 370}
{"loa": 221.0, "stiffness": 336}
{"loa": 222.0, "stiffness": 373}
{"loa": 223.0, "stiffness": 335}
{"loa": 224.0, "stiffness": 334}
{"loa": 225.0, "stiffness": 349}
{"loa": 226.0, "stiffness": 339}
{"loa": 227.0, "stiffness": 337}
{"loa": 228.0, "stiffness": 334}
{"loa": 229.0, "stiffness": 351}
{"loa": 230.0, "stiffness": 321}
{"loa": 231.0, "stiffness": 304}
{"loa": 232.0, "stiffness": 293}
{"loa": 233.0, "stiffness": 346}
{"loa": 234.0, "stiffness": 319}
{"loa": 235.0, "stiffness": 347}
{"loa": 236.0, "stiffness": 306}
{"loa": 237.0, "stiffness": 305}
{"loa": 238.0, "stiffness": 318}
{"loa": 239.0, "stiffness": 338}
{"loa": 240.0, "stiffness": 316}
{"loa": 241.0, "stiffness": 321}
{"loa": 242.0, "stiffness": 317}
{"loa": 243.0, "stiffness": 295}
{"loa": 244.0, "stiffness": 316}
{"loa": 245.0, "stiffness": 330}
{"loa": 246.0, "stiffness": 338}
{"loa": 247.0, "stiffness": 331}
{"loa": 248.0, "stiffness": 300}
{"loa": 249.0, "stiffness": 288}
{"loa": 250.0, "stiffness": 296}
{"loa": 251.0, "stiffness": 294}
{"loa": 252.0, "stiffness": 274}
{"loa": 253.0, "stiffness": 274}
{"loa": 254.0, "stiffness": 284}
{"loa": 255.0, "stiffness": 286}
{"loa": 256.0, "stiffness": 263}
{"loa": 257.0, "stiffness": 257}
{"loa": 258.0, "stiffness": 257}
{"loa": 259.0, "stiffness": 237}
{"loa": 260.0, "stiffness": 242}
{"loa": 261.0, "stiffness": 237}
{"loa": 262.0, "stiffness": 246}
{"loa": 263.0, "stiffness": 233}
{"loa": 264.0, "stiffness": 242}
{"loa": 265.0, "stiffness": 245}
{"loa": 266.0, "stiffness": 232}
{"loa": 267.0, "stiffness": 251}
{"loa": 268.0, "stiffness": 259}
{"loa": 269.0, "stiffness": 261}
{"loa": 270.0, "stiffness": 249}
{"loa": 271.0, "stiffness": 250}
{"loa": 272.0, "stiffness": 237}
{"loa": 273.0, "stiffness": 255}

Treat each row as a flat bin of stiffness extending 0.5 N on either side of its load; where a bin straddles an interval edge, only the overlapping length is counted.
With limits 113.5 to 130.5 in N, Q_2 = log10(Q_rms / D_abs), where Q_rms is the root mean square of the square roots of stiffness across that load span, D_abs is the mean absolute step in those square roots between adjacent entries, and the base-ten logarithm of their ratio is 1.68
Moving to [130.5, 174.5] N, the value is 1.56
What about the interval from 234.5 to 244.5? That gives 1.58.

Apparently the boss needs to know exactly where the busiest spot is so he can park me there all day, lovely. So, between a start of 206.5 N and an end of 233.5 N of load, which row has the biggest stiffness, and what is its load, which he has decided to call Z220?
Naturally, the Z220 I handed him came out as 222.0 N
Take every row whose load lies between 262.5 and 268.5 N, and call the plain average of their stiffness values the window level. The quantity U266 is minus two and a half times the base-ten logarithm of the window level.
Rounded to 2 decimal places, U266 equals -5.97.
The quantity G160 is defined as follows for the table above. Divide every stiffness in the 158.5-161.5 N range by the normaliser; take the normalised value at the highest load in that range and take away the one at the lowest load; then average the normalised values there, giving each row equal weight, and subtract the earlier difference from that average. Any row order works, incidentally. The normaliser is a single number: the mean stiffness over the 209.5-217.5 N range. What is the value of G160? 0.81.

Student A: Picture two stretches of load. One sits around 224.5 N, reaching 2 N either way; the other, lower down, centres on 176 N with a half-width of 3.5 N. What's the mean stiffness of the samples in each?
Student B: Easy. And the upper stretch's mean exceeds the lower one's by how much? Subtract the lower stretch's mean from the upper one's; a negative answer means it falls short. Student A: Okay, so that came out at -33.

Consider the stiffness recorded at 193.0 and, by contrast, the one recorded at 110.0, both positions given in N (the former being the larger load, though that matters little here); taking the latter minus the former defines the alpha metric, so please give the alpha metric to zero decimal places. -103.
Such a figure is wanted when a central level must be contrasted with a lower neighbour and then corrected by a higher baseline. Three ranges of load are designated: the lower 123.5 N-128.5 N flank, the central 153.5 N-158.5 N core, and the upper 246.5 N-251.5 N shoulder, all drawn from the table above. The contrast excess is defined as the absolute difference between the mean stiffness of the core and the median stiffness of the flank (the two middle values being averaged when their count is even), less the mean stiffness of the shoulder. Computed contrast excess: -287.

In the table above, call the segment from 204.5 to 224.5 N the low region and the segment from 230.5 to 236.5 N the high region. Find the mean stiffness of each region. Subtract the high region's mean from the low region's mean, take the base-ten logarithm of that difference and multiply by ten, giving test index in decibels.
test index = 15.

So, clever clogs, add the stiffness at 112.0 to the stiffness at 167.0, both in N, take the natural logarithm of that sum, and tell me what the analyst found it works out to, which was 6.38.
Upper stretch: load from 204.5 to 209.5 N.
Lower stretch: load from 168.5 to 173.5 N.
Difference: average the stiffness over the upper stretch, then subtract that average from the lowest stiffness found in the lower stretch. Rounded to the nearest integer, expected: -10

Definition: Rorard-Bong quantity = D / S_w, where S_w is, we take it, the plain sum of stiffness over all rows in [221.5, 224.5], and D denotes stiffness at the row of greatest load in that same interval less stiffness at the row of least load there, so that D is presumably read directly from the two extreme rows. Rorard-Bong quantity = -0.037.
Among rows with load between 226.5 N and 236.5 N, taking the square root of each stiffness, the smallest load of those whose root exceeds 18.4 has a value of 229.0 N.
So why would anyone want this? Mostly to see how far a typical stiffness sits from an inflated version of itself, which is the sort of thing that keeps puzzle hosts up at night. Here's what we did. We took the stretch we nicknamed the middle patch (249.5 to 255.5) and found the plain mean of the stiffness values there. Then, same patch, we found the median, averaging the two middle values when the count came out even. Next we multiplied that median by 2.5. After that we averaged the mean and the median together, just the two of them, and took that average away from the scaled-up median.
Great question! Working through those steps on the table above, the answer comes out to 428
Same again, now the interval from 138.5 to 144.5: 198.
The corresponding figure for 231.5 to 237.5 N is 465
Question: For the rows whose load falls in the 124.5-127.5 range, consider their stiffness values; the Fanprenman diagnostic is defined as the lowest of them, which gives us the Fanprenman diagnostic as 238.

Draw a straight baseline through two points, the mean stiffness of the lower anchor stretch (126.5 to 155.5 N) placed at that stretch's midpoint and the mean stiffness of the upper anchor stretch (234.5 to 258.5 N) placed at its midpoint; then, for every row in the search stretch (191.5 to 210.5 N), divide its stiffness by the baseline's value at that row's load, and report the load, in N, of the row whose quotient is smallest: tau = 208.0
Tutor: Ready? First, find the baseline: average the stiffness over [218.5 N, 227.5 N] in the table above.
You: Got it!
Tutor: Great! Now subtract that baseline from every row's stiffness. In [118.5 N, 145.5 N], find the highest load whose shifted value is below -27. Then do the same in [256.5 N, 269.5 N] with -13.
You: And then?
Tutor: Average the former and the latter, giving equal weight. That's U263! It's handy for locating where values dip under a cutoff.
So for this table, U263 207.0 N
